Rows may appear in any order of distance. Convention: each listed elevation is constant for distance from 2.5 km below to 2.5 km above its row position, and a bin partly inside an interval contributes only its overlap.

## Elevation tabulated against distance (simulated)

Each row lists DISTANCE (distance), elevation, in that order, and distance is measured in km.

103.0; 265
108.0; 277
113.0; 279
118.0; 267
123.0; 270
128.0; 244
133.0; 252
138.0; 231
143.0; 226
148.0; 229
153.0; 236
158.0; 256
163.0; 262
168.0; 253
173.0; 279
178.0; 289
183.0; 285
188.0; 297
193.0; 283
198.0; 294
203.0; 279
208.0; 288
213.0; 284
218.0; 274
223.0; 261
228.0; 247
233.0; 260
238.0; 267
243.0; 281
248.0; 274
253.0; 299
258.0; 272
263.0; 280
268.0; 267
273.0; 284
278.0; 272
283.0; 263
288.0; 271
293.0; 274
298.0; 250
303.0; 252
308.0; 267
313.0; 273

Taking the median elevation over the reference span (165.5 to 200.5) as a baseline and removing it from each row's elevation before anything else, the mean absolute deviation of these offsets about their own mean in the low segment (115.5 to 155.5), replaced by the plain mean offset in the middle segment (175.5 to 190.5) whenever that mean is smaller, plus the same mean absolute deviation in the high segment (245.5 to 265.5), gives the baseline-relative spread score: 14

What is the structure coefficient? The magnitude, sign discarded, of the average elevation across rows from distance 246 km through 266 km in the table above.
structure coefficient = 281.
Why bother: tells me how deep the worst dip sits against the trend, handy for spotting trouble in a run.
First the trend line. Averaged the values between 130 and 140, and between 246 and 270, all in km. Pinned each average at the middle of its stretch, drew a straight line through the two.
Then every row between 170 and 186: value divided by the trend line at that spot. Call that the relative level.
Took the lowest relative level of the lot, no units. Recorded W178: 1.10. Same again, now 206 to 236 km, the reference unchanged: 0.92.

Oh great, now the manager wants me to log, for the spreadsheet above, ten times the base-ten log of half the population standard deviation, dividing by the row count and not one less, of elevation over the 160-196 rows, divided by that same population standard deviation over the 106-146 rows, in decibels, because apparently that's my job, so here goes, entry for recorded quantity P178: -4.3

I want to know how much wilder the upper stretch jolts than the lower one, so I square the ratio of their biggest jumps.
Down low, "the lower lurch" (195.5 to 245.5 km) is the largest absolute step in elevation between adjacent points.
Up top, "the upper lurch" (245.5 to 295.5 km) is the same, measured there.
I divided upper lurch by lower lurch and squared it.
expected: 3.2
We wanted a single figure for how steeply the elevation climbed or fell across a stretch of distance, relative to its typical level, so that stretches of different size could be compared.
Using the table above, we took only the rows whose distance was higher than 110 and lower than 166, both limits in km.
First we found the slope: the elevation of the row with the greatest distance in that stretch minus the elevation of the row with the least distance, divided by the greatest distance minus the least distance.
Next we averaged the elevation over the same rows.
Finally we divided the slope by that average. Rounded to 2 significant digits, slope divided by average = -0.0014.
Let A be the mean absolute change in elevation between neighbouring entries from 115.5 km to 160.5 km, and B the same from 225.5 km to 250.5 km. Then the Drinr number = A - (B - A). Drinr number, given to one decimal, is 13.0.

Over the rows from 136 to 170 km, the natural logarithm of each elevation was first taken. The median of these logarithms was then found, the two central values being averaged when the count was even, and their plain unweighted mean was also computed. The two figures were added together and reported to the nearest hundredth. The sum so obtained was 10.95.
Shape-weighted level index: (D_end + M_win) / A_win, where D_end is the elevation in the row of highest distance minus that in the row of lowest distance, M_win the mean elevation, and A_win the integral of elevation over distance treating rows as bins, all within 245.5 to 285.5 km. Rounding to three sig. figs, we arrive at 0.0240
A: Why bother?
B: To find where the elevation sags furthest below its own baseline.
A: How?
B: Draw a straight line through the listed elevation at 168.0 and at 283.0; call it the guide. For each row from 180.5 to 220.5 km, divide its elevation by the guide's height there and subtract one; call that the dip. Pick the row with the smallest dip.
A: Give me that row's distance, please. 218.0 km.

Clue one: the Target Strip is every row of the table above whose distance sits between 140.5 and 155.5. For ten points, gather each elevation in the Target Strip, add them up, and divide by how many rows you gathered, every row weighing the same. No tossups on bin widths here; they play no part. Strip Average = 230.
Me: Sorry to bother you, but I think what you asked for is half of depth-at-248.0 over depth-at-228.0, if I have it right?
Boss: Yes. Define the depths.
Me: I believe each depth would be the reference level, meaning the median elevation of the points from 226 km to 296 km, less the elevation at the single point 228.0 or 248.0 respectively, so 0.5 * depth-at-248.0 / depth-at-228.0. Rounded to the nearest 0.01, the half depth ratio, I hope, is -0.04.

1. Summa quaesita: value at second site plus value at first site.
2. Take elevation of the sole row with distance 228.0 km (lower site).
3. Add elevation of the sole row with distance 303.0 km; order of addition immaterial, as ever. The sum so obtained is 499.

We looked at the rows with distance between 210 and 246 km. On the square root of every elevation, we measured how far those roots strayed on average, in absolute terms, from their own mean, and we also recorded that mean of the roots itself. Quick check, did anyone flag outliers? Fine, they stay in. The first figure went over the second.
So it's 0.019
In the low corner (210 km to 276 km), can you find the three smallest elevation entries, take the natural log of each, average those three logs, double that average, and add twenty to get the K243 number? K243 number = 31.09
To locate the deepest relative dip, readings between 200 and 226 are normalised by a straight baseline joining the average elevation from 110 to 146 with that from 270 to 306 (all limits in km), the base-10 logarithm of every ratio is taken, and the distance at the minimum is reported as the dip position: 223.0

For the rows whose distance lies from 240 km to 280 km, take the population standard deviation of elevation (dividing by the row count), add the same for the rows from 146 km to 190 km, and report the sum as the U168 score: 32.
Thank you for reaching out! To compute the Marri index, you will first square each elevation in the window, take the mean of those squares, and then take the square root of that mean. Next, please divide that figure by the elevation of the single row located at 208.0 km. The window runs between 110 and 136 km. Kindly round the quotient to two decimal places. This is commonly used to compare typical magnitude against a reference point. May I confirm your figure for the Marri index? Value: 0.91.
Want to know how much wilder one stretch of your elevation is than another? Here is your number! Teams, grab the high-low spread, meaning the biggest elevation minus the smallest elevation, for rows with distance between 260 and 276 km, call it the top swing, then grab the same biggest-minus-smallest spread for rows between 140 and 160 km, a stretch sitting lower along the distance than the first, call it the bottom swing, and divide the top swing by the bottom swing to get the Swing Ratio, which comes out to 0.6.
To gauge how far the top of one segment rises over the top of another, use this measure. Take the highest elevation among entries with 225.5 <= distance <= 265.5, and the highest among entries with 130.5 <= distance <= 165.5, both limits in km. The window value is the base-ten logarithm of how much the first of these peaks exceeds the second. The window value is 1.6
